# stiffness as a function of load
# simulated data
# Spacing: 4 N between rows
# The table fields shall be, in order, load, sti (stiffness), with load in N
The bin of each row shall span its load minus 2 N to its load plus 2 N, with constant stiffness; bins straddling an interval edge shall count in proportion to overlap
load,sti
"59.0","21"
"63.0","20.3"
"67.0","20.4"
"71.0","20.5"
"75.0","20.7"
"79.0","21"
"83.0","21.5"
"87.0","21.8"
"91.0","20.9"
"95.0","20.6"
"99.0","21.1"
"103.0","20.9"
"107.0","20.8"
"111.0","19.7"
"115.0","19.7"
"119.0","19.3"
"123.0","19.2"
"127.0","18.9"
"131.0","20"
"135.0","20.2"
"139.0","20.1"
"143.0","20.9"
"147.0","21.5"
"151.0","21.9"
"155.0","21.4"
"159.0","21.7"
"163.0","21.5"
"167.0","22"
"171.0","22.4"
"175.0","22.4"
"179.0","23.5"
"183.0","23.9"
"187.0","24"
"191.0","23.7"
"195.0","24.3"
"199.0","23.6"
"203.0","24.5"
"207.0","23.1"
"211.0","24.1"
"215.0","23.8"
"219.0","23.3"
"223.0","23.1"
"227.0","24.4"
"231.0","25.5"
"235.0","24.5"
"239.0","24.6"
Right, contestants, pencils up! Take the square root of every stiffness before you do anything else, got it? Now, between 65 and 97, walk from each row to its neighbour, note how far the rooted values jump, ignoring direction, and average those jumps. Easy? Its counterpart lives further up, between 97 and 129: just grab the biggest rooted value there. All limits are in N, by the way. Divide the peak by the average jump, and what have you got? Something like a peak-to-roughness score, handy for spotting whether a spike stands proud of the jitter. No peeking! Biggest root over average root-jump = 114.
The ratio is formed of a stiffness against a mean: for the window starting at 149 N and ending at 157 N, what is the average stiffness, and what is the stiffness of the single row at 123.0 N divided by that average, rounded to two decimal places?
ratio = 0.89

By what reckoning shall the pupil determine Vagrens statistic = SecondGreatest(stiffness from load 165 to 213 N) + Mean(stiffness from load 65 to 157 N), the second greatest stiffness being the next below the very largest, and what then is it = 44.9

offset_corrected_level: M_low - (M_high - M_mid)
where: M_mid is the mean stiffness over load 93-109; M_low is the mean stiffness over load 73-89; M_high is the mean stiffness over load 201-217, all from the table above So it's 18.2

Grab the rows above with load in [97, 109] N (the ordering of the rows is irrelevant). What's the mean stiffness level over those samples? 20.9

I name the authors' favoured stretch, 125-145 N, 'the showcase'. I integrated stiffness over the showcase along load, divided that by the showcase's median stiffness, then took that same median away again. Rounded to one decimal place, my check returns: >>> -0.2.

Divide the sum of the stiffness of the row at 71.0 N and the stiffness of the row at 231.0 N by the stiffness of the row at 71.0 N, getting 2.24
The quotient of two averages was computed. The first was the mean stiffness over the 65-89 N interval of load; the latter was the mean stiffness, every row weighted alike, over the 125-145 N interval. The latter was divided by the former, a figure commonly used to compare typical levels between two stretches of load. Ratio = 0.95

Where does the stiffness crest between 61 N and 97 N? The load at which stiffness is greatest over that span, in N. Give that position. 87.0 N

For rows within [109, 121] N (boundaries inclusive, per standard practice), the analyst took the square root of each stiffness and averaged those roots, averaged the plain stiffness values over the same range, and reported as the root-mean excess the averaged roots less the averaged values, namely -15.1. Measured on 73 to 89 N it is -16.6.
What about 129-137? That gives -15.6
